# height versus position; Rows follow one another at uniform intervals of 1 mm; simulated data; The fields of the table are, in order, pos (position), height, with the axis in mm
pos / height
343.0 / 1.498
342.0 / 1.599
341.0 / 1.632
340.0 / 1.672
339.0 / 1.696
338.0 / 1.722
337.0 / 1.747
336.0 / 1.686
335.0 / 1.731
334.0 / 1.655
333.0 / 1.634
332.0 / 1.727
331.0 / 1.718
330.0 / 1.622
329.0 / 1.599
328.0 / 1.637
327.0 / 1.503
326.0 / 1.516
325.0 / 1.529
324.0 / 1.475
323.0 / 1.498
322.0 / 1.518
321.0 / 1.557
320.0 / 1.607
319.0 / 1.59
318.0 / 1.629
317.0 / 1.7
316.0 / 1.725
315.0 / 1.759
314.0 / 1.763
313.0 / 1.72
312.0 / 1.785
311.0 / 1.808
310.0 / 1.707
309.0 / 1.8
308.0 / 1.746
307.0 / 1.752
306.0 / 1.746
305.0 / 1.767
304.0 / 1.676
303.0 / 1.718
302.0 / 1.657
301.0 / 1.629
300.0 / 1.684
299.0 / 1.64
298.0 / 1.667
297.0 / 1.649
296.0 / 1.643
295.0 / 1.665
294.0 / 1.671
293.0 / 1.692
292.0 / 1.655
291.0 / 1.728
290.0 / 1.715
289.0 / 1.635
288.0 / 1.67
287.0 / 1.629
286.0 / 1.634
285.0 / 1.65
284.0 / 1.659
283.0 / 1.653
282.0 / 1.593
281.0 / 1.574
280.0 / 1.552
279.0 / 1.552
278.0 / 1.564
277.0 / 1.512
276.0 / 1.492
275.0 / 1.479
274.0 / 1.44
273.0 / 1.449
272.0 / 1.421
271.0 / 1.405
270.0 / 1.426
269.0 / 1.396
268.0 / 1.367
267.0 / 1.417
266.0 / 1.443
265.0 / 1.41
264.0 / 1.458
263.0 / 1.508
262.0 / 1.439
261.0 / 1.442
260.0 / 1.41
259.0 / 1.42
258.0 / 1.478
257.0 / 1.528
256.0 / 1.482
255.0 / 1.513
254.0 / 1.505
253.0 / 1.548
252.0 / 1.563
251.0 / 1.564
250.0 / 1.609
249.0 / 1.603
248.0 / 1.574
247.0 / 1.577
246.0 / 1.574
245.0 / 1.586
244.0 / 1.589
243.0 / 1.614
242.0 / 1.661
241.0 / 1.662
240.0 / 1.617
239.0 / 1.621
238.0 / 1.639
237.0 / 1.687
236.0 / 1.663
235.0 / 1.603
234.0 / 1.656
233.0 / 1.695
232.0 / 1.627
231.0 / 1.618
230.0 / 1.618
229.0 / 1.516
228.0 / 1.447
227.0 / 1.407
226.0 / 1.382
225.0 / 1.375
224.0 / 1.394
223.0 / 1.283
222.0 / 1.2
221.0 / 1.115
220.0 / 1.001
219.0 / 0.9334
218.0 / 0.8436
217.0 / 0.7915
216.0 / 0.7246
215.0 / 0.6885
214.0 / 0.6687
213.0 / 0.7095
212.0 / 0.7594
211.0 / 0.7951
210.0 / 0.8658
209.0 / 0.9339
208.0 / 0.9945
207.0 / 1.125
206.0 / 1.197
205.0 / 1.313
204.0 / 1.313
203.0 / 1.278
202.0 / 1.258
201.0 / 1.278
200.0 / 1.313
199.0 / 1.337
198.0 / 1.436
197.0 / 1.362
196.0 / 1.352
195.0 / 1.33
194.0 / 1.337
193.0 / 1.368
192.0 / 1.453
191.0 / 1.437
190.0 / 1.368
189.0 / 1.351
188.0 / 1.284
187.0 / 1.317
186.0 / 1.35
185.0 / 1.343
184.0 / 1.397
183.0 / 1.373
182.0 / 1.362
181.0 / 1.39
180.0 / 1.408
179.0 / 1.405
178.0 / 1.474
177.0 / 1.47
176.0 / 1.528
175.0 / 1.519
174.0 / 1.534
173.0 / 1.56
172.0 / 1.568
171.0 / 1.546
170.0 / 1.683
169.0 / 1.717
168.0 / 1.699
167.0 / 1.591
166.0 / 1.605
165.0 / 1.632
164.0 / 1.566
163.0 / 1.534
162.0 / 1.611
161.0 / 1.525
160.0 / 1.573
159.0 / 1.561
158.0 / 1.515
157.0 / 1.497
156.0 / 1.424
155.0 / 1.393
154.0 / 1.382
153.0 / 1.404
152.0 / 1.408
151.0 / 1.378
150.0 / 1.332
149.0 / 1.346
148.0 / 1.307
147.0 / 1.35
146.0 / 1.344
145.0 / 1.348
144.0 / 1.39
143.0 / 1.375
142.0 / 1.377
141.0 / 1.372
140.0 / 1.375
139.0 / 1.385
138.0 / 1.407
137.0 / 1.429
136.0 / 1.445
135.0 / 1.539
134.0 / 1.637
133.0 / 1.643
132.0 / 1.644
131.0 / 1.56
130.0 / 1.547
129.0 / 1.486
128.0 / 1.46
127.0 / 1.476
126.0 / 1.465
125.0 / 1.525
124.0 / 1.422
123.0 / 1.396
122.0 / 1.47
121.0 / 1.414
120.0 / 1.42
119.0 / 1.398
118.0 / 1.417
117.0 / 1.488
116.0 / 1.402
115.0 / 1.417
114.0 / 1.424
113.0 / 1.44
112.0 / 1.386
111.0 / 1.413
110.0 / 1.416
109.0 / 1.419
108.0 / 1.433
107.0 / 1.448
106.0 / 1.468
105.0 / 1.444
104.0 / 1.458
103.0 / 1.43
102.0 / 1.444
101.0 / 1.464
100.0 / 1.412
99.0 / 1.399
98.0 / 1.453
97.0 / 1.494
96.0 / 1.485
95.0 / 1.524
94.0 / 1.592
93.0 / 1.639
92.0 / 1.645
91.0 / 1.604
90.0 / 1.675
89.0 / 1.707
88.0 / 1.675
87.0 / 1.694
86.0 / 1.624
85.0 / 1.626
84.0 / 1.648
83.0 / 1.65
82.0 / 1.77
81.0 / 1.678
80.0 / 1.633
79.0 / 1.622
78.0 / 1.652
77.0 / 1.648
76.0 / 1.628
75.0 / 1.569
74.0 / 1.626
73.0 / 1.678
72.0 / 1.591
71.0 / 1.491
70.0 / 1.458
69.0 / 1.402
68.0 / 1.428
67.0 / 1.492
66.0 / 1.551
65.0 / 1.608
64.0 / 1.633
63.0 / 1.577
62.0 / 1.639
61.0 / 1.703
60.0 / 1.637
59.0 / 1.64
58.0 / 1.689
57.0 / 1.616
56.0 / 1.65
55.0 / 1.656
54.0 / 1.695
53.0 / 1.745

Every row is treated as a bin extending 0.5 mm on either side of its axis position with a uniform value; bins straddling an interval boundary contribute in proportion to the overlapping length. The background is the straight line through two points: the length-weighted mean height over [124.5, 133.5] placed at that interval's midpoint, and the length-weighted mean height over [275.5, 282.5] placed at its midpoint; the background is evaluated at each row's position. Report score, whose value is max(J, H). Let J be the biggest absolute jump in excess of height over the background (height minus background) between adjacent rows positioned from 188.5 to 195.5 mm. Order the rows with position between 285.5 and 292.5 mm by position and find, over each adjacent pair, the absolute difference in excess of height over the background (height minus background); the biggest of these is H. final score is 0.085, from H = 0.080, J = 0.09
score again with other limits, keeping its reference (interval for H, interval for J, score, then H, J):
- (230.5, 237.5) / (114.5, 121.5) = 0.086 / 0.068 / 0.09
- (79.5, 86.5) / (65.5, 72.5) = 0.120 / 0.120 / 0.10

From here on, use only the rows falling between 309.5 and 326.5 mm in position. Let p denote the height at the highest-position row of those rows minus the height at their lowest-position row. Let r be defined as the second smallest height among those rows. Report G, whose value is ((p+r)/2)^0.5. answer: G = 0.81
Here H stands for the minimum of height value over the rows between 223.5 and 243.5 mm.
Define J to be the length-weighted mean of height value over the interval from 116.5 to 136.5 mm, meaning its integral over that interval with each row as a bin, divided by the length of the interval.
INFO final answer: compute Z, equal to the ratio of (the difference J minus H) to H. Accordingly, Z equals 0.09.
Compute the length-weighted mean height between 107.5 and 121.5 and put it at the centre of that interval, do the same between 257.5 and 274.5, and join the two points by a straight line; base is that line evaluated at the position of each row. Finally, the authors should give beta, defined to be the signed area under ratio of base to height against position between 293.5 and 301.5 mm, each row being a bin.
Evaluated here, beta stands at 6.9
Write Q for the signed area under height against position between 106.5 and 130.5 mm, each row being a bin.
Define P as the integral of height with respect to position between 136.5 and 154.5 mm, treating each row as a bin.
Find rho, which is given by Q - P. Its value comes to 10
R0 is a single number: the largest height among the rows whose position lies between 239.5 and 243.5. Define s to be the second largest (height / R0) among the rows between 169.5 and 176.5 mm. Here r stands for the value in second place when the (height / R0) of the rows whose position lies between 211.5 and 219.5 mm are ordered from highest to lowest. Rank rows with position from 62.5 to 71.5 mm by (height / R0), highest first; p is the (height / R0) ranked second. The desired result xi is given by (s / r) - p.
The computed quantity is 0.89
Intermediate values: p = 0.97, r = 0.51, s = 0.94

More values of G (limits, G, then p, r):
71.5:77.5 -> 0.91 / 0.1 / 1.591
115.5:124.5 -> 0.84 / 0.0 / 1.398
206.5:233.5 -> 0.79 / 0.6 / 0.6885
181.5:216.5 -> 0.16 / -0.6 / 0.6885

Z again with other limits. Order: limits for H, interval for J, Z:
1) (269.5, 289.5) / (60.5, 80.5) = 0.13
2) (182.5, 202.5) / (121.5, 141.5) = 0.18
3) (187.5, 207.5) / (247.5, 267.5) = 0.33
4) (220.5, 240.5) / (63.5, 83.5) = 0.43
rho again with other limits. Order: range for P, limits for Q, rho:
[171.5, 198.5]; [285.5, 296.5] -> -20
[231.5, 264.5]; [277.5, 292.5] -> -27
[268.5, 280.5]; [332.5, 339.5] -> -6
